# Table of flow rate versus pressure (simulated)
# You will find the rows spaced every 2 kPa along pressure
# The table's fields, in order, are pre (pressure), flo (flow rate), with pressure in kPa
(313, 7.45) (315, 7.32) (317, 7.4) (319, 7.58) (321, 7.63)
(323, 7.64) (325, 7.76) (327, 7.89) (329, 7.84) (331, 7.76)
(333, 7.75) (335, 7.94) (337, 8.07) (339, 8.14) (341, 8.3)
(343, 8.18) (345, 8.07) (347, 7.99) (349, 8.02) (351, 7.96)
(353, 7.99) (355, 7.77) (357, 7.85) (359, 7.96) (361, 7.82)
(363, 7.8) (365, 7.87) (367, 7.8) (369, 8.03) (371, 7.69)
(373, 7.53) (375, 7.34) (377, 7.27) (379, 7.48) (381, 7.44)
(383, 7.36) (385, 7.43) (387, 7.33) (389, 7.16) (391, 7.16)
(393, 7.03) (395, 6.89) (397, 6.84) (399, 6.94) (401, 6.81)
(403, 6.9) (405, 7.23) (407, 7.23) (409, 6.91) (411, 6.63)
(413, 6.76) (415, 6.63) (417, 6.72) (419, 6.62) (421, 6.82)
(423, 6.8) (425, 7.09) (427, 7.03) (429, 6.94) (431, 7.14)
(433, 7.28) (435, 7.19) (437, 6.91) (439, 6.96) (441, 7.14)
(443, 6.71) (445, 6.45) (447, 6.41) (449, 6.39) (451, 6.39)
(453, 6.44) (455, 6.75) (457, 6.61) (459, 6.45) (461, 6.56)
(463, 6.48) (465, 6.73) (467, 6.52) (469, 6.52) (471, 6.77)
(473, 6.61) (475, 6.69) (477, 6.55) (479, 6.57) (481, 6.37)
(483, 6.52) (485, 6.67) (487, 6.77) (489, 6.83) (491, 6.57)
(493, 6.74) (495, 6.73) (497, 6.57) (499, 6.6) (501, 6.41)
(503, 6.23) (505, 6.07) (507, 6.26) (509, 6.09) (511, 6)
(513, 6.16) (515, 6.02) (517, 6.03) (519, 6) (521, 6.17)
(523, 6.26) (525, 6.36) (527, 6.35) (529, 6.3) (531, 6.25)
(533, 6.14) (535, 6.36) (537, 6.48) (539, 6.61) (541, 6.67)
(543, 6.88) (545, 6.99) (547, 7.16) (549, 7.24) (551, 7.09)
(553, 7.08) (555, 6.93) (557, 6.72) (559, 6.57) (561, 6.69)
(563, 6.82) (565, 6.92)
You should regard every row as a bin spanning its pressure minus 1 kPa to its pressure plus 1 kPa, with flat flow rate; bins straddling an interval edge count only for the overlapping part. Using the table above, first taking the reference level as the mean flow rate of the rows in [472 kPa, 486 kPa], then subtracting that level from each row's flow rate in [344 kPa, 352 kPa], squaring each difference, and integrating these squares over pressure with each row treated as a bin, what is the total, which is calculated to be 16.6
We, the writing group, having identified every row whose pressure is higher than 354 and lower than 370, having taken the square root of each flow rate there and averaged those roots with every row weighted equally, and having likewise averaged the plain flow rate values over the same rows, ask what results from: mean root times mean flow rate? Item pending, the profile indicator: 22.0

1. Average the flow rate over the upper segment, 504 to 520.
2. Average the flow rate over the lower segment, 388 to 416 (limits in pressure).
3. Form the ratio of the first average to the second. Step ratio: 0.876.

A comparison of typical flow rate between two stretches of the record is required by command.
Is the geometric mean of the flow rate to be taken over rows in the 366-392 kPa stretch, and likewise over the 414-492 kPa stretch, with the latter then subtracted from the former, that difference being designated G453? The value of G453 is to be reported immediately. 0.76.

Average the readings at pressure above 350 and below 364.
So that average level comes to 7.9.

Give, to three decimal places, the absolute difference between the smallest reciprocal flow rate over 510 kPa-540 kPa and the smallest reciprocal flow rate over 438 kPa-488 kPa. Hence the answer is 0.011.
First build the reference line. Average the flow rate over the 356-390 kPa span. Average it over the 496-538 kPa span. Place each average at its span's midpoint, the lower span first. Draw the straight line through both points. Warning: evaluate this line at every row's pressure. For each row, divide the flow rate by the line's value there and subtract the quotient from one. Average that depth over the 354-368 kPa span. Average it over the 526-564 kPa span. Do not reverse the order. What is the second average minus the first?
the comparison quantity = -0.10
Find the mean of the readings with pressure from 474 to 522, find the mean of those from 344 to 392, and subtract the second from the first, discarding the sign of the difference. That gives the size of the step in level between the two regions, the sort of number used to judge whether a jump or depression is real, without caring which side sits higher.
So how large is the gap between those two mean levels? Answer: 1.3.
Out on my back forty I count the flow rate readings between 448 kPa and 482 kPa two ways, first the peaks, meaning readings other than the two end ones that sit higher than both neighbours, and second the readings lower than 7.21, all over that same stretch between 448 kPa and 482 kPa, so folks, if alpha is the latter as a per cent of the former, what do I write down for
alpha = 283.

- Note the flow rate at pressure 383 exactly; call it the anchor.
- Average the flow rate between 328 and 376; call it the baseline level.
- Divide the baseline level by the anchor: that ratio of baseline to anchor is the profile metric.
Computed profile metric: 1.07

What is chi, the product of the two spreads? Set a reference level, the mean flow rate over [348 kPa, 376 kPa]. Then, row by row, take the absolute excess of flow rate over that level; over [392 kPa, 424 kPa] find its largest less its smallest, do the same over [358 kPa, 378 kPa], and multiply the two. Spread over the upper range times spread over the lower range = 0.33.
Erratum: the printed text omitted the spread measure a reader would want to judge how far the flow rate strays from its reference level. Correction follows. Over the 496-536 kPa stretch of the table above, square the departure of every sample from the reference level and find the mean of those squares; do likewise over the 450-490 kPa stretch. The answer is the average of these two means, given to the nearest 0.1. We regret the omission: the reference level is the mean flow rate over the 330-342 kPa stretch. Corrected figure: 2.6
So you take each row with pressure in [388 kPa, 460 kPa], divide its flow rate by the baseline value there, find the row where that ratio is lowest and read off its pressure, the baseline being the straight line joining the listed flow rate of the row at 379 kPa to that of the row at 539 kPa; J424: 449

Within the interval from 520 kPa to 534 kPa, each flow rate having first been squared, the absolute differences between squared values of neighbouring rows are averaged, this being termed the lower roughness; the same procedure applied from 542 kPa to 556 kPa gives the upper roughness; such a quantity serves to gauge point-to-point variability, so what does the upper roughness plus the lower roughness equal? 2.43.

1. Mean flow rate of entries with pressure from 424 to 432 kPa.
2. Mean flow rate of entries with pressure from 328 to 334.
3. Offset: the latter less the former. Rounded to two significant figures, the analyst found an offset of 0.73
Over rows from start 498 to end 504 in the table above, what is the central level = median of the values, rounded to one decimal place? 6.4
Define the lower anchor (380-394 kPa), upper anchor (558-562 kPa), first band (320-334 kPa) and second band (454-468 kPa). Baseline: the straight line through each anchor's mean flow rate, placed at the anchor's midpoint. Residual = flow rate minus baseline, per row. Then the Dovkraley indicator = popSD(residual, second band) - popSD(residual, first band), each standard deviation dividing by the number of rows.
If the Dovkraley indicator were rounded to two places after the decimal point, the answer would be 0.01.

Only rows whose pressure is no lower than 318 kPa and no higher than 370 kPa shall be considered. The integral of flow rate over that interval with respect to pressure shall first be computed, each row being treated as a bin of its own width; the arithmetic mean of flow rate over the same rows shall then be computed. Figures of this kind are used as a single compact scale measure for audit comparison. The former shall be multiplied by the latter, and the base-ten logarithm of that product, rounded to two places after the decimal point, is 3.51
